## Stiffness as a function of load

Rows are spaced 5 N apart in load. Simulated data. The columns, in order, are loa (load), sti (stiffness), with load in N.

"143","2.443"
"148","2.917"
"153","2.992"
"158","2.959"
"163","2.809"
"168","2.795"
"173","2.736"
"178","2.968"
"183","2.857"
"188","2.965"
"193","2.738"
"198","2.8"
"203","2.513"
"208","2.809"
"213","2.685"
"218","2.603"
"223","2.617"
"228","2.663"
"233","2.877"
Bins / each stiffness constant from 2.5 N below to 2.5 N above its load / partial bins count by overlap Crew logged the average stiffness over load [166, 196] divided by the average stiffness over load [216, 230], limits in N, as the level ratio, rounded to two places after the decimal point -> 1.08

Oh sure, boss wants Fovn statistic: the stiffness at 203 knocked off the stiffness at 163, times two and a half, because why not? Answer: 0.74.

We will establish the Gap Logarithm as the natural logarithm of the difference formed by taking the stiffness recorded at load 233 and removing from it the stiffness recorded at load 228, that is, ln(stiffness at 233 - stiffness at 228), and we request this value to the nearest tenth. -1.5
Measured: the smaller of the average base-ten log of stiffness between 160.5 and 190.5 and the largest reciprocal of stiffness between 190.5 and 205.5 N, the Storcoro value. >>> 0.398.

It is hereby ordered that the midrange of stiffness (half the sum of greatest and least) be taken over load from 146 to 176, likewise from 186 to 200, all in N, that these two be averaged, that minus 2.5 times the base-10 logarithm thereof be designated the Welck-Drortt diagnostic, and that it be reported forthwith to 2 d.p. -1.14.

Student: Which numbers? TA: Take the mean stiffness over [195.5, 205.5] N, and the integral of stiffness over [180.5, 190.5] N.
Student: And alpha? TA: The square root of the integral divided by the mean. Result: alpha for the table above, 3.31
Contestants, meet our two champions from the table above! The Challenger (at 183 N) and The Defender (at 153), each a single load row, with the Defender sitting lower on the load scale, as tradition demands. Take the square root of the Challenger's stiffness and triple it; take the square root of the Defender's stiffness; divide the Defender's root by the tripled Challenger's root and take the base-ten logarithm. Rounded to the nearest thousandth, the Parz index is -0.467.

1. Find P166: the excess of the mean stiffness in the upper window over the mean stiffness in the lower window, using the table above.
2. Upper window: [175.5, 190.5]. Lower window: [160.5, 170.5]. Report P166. 0.13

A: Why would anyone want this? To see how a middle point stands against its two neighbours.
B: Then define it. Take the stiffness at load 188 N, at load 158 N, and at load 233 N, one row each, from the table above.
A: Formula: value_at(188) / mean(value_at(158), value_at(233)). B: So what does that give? 1.02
